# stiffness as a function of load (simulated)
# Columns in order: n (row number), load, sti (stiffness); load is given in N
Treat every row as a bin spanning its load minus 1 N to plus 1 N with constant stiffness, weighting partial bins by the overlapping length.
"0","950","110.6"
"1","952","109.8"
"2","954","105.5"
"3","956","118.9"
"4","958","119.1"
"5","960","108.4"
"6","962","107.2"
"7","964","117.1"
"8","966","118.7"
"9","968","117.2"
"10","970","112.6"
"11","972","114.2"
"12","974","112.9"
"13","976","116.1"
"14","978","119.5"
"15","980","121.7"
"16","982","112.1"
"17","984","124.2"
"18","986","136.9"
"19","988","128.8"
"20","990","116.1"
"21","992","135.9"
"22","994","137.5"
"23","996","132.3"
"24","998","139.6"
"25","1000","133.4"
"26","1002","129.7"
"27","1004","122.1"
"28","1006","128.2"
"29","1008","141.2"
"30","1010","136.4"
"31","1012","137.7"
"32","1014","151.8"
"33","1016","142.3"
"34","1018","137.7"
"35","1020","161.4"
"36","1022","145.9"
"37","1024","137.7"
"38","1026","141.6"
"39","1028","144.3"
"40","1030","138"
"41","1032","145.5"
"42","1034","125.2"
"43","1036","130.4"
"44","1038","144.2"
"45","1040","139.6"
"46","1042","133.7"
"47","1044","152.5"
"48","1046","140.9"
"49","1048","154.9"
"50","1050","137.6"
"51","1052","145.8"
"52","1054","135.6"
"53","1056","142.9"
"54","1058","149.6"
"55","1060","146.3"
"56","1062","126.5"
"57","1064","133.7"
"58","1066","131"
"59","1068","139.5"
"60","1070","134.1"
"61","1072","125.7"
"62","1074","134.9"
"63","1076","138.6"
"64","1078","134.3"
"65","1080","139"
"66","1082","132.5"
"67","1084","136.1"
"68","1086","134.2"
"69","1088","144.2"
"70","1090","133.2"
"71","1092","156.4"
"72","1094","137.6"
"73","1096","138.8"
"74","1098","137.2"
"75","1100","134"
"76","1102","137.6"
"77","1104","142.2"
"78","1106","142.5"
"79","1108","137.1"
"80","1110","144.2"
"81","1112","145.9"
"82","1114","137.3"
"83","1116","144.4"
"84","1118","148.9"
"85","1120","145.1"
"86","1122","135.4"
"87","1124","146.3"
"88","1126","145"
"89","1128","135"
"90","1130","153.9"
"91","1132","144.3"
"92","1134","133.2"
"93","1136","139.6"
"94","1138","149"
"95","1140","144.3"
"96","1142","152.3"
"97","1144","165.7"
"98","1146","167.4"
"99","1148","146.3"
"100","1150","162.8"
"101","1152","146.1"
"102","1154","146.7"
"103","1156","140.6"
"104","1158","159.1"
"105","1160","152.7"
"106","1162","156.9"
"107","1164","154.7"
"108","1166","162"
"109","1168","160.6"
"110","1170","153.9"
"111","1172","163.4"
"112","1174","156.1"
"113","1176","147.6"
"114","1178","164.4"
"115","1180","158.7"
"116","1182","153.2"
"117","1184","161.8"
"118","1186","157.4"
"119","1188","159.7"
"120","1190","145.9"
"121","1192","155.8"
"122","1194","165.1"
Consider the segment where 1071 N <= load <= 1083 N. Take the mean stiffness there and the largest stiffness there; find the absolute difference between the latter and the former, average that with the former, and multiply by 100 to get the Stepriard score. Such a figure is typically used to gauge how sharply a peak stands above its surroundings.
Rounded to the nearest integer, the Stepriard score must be 6950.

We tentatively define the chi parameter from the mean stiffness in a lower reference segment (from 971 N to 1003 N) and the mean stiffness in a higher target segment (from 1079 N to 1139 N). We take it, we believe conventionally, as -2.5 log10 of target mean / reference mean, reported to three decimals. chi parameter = -0.125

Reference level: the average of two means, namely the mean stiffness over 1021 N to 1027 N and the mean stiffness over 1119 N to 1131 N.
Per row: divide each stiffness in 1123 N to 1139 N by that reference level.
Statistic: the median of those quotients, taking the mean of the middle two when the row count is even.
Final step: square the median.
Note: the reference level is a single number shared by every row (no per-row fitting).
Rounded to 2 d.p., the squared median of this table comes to 1.03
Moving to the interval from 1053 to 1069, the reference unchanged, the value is 0.93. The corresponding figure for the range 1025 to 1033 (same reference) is 1.01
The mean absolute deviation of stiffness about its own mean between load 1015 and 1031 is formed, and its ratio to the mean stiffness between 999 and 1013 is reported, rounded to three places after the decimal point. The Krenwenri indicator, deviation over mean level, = 0.039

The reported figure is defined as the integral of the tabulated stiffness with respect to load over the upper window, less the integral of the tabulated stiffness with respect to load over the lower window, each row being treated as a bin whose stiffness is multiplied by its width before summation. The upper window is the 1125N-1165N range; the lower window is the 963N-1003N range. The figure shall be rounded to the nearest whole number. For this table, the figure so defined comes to 1038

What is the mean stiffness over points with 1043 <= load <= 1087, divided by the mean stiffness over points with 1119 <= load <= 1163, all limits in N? 0.93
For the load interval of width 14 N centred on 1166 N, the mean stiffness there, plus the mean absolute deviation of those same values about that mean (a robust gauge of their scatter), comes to 161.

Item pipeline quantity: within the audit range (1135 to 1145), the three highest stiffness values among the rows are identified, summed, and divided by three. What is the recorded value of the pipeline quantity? 156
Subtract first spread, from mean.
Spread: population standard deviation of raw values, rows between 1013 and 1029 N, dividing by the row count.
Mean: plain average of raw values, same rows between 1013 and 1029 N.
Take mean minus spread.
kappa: 138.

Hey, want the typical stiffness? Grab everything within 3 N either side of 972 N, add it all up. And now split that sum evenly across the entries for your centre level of 113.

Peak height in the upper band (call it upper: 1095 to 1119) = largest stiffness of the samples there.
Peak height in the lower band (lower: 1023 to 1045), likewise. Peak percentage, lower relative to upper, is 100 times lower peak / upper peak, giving 102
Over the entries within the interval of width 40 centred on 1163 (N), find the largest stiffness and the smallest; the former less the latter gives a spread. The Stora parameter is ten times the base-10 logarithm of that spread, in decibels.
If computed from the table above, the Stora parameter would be 14.3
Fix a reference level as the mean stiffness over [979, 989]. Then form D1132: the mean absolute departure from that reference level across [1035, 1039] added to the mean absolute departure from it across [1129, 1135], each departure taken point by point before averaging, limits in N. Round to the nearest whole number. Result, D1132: 32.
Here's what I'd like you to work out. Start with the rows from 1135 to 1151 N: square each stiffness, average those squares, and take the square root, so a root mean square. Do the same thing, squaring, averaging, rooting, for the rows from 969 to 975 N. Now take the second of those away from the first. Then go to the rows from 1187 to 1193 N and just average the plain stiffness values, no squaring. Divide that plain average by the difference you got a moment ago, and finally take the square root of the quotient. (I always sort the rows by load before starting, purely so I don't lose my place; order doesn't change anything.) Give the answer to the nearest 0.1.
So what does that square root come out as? 1.9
